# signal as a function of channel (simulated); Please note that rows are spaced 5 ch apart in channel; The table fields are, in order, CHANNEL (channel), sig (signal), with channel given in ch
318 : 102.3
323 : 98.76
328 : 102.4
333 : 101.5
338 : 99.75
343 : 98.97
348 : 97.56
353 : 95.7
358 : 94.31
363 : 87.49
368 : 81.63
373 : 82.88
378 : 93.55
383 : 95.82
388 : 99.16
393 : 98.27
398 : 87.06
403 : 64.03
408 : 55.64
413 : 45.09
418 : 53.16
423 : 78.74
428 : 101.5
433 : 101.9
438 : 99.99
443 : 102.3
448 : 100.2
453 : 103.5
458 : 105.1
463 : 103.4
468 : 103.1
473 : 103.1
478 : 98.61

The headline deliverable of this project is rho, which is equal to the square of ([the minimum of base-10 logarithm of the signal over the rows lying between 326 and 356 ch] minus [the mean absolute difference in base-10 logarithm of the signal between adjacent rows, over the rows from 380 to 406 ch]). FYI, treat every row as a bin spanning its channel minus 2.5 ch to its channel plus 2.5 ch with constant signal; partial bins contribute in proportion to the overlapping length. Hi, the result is 3.7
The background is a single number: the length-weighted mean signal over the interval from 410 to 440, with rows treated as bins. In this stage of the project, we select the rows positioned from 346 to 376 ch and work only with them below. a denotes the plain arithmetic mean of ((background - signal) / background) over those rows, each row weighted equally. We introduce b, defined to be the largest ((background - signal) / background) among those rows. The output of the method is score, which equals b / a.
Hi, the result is 0.2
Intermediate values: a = -0.13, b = 0.0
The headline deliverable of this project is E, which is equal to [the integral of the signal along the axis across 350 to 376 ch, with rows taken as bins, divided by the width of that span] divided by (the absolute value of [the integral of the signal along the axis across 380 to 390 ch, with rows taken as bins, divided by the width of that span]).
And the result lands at 0.91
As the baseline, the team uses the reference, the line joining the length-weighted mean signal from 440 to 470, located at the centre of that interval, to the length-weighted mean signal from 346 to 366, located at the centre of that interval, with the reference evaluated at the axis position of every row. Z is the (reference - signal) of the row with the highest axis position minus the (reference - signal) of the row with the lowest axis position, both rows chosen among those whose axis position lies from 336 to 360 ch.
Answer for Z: 7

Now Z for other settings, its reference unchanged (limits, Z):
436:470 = 0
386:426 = 24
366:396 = -14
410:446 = -54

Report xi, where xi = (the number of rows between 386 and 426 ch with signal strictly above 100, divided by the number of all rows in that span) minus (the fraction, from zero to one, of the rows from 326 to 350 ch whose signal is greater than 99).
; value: -0.60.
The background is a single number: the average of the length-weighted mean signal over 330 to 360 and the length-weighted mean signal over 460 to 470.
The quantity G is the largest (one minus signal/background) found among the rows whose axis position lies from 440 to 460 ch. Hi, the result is 0.01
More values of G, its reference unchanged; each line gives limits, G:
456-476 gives -0.02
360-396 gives 0.19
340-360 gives 0.06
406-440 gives 0.55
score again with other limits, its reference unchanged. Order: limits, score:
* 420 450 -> 0.0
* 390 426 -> 3.3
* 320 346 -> 0.9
